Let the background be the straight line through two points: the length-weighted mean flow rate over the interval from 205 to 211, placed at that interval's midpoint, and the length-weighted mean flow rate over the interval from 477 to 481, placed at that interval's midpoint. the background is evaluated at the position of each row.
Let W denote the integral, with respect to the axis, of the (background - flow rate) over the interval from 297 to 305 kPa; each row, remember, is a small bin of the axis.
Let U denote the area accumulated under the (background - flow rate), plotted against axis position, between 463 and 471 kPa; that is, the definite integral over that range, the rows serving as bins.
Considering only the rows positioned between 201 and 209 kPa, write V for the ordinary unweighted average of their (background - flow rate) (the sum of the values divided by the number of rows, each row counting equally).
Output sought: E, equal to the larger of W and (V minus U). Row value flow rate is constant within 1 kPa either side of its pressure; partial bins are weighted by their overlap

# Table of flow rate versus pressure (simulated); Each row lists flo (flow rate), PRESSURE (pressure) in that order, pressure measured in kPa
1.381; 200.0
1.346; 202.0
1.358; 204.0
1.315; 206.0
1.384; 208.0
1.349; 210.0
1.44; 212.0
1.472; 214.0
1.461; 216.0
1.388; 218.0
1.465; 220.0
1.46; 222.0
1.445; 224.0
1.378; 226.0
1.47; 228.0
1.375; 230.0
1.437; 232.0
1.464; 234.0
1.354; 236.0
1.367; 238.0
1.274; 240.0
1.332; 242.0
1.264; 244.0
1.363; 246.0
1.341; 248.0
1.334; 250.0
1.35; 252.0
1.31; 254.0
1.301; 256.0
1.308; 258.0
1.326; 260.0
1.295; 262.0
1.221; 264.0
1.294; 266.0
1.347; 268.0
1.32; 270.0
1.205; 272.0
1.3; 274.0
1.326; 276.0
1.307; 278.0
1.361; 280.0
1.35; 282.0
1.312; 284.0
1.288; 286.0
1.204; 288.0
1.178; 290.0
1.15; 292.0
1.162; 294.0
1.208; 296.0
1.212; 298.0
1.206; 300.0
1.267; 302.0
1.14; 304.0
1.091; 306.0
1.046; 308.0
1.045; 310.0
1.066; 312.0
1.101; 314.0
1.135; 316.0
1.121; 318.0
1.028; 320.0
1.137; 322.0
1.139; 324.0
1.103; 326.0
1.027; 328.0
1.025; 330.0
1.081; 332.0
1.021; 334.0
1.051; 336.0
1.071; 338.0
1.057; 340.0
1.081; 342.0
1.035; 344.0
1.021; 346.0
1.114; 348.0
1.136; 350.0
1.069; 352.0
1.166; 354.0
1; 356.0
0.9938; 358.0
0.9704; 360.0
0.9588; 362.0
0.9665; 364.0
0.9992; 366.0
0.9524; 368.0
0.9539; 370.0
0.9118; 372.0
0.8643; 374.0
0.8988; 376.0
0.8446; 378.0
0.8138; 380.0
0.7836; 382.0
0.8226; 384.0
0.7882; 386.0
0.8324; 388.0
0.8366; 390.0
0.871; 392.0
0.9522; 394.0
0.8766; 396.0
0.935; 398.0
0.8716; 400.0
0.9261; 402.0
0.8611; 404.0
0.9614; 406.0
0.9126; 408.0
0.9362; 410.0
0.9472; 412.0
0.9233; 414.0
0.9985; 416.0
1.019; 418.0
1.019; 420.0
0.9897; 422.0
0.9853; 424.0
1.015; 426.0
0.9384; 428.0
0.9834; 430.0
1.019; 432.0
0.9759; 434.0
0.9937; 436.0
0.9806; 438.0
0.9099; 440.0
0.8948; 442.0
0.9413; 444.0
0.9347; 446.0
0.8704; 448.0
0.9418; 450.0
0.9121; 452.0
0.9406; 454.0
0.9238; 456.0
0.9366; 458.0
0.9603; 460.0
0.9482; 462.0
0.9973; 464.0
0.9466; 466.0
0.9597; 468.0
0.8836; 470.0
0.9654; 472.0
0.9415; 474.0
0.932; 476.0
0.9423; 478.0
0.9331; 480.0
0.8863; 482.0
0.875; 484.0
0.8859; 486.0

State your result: 0.0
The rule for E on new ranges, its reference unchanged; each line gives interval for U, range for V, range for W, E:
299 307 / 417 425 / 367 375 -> 1.4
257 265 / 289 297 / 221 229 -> 0.2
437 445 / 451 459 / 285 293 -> 0.2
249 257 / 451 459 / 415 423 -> 0.4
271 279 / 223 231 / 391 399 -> 1.3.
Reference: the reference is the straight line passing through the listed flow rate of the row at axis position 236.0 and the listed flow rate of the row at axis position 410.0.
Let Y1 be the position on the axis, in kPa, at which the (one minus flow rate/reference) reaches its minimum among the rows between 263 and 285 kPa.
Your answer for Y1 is 280.0 kPa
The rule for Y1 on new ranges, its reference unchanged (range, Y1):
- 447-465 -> 464.0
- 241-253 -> 252.0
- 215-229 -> 228.0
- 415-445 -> 432.0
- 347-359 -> 354.0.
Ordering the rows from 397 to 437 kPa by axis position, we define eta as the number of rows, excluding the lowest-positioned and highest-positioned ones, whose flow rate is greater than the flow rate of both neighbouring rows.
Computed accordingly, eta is 5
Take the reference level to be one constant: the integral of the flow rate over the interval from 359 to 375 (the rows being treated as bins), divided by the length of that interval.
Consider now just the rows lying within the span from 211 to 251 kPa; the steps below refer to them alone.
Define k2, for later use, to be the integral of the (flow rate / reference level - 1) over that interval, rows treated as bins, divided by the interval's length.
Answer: 0.47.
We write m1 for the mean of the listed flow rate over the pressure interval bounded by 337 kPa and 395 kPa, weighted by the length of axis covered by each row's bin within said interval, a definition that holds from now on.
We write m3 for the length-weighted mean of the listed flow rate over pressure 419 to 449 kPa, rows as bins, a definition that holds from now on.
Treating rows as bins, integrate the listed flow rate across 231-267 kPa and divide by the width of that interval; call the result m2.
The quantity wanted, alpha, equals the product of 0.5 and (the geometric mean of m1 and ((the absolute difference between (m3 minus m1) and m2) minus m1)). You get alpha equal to 0.30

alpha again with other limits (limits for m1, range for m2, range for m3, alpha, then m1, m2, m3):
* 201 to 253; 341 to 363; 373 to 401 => 0.26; 1.38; 1.05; 0.86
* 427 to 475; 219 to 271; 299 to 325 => 0.24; 0.95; 1.35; 1.12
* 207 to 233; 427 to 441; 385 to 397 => 0.20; 1.42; 0.97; 0.86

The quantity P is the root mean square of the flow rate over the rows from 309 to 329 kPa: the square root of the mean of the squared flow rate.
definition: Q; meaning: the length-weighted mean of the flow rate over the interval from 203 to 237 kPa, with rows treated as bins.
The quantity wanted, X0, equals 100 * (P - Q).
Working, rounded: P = 1.091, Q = 1.41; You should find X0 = -32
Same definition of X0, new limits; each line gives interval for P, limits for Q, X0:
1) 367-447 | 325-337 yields -13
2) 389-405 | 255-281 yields -41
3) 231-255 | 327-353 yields 29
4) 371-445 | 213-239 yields -50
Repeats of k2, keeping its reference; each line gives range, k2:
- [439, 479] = -0.01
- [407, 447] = 0.02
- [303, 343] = 0.14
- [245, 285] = 0.39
